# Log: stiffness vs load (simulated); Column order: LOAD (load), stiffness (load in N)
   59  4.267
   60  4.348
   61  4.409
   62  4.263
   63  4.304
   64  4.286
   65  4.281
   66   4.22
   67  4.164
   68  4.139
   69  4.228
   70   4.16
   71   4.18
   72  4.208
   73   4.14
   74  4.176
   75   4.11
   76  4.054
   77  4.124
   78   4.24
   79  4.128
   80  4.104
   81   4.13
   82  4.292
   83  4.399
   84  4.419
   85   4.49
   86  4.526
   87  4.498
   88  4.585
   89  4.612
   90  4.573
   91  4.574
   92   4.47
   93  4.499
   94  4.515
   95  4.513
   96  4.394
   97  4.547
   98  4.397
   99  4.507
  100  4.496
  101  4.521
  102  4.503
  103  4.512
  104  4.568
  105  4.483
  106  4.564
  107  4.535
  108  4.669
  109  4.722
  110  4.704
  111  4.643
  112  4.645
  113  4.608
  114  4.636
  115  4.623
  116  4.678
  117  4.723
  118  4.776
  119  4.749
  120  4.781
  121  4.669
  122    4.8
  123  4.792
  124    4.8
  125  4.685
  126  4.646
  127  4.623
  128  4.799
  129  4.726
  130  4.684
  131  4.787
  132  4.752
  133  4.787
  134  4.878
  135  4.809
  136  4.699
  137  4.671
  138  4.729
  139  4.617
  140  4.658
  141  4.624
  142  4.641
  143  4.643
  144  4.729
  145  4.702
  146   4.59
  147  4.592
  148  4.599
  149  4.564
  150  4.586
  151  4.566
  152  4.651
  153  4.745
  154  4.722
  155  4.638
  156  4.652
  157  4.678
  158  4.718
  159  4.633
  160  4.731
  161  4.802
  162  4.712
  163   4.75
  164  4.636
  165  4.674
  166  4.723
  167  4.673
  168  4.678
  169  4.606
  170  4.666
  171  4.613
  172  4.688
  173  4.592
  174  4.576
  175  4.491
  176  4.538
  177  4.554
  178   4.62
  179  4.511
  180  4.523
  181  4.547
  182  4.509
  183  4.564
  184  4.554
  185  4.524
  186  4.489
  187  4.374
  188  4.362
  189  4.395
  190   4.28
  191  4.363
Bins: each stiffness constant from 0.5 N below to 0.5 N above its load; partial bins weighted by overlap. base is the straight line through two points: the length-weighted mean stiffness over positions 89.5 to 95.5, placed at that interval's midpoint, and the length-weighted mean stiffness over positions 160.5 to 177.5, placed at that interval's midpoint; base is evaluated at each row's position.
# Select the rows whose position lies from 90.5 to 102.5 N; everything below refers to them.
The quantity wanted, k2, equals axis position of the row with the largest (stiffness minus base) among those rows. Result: 91 N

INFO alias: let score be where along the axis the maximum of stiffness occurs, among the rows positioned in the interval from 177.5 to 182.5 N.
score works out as 178 N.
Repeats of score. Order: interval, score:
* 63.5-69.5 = 64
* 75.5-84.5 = 84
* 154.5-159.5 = 158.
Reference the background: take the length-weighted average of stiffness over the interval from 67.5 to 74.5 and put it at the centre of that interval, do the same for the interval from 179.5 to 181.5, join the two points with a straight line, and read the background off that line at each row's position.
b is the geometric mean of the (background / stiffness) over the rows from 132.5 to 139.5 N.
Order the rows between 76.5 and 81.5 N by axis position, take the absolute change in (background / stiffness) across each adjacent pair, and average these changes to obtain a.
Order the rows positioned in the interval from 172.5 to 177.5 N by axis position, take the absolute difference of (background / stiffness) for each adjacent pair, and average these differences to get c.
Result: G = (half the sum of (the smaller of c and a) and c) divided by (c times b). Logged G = 1.08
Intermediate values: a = 0.017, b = 0.93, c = 0.0090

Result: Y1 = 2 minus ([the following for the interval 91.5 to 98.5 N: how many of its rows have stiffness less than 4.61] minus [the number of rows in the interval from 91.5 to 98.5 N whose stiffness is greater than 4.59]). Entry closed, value -5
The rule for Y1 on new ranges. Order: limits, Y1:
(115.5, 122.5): 9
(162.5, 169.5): 8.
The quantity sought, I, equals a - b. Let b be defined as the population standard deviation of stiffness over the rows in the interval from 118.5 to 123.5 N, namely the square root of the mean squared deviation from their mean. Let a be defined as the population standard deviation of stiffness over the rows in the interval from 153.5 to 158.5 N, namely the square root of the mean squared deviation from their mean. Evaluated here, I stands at -0.014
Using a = 0.034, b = 0.048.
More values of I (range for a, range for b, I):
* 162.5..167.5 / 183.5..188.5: -0.038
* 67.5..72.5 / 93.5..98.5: -0.033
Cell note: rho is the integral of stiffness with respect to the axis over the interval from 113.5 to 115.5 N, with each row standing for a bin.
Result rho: 9.3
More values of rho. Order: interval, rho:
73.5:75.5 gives 8.3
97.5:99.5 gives 8.9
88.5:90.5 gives 9.2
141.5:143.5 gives 9.3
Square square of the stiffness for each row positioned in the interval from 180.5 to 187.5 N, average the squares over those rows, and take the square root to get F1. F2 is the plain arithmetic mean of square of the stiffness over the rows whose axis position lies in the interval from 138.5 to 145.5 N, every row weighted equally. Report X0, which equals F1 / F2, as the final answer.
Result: 0.937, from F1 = 20.3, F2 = 21.7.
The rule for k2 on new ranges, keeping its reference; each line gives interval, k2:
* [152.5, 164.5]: 161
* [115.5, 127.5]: 122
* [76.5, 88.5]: 88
